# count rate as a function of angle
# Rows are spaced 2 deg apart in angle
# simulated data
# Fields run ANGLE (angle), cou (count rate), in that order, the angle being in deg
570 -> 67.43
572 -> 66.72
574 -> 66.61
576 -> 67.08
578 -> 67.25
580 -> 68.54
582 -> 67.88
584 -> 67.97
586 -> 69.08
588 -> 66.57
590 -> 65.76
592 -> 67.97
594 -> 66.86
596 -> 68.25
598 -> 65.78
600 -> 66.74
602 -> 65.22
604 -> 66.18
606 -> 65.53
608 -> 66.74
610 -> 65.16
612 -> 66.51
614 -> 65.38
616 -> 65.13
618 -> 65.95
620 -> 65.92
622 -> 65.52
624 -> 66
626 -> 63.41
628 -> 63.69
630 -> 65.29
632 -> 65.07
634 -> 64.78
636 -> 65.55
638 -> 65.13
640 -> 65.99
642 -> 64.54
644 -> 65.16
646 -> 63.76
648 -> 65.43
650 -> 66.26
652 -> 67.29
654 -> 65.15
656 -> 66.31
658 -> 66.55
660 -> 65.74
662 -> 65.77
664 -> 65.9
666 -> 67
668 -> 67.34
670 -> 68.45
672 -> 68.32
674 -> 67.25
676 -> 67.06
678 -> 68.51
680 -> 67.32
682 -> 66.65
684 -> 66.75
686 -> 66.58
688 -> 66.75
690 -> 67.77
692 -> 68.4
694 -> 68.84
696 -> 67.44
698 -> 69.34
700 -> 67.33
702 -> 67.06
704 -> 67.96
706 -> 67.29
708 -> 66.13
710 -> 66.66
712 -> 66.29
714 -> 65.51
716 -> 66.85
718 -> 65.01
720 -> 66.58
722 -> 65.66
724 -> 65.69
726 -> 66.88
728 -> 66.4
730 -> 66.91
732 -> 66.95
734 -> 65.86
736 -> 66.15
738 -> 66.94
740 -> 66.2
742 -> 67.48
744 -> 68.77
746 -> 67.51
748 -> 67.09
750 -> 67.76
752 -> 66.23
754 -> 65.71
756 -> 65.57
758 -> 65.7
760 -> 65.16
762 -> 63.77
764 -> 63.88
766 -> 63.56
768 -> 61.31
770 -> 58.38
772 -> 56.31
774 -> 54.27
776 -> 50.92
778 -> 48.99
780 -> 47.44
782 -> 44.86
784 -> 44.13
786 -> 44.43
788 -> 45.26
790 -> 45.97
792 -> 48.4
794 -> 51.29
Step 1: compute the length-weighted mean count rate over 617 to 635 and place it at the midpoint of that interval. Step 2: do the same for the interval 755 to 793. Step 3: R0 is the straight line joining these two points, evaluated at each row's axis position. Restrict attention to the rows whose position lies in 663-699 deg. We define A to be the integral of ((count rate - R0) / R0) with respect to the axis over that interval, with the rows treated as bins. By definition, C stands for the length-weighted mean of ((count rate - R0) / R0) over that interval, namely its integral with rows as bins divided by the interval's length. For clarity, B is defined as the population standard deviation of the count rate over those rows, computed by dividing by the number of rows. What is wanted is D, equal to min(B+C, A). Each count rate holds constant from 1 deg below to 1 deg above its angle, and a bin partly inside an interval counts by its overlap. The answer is 1.0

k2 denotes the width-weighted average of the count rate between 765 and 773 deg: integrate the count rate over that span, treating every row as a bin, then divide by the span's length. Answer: 59.9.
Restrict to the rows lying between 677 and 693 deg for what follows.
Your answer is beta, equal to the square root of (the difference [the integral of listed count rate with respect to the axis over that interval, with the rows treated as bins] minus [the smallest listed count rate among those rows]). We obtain 32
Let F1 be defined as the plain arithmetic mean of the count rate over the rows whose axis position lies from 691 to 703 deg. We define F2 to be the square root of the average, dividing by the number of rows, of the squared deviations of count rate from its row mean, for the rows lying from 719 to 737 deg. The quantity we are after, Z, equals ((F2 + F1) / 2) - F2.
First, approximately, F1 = 68.1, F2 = 0.49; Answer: 33.8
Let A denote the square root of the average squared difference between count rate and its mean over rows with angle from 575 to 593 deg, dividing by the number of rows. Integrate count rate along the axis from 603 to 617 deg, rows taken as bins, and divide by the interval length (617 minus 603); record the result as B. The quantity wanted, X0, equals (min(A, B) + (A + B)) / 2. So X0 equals 33.9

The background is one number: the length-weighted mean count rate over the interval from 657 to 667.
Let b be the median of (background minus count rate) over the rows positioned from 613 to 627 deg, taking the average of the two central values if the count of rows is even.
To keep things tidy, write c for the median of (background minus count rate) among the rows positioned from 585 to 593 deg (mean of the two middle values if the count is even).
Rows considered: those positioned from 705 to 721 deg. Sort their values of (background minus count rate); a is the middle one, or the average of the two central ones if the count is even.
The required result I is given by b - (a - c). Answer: -0.2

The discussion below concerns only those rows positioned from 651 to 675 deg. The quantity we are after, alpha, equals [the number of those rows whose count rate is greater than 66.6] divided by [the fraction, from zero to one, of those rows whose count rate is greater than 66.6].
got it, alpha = 12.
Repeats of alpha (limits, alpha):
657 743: 43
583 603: 10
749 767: 9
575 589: 7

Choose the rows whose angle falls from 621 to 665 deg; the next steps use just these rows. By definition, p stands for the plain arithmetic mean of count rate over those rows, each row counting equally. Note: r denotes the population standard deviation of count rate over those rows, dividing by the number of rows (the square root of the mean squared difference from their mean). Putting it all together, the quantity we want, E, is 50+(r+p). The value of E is 116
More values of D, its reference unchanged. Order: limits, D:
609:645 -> 0.1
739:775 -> 4.1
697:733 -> 1.1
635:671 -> 1.1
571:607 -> -0.4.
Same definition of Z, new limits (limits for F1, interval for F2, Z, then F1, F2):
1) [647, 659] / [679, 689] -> 33.0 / 66.2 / 0.26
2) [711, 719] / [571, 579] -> 32.8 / 65.9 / 0.26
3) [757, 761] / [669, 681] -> 32.4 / 65.4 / 0.62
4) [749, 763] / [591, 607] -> 32.3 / 65.7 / 1.04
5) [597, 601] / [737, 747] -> 32.7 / 66.3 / 0.84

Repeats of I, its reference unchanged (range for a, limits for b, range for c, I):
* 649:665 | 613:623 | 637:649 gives 1.6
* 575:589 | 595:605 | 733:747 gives 1.0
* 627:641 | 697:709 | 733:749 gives -3.0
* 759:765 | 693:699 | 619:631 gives -4.2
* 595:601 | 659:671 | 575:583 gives -1.1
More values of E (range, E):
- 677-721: 118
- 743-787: 118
